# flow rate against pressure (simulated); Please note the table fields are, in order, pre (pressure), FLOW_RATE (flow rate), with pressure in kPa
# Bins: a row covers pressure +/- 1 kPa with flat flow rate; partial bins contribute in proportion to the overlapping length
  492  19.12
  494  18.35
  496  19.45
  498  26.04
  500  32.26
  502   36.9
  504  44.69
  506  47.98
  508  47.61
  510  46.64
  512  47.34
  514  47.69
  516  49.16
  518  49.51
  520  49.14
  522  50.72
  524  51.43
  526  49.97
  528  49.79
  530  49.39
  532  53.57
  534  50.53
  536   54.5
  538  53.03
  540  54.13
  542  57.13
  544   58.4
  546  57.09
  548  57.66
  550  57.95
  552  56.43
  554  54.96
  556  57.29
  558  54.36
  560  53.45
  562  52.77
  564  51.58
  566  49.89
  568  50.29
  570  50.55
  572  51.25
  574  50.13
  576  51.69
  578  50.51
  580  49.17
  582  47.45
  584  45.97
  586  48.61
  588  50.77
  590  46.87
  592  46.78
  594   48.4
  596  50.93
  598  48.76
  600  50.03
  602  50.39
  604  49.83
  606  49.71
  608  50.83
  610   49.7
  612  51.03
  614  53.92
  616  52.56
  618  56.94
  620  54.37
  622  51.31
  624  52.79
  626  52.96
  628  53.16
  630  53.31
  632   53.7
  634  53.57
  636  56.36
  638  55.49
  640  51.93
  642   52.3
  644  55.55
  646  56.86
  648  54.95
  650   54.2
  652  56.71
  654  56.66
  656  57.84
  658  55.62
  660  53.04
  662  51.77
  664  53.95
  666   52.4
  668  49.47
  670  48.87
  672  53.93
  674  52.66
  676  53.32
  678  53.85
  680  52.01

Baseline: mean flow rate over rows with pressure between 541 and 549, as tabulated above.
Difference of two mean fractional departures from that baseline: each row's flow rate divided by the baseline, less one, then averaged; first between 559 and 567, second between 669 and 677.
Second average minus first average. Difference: 0.00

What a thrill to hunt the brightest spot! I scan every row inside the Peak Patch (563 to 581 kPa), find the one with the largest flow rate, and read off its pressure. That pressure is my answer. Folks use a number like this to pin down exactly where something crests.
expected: 576 kPa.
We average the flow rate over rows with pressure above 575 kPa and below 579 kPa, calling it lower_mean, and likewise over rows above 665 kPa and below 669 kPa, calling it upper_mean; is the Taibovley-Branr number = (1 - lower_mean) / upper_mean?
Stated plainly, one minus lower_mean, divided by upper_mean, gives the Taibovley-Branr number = -0.98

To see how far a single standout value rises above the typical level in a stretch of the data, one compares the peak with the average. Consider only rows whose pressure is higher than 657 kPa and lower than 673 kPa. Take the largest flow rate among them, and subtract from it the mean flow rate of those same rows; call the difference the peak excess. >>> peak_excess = 3.2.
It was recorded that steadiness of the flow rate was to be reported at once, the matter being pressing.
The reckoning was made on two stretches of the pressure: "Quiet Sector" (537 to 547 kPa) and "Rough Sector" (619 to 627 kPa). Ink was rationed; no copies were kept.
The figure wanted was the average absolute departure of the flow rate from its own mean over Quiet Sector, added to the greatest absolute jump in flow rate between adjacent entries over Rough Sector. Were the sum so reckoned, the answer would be 5.0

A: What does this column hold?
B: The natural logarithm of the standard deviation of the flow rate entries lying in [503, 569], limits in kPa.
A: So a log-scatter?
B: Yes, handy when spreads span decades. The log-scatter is 1.3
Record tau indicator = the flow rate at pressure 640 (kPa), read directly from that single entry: 51.93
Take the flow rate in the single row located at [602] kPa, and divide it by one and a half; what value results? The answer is 34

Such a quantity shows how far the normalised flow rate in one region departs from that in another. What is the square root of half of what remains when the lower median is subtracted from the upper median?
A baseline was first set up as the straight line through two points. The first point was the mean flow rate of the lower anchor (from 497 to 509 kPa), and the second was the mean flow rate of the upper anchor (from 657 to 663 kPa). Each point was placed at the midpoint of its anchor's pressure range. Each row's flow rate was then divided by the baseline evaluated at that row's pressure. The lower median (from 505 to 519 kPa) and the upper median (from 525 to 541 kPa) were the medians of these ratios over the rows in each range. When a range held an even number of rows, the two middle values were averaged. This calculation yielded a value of 0.12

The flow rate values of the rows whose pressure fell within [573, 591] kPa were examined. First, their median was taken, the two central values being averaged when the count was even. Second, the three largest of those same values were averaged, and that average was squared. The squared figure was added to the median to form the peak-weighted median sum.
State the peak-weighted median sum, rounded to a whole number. 2649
